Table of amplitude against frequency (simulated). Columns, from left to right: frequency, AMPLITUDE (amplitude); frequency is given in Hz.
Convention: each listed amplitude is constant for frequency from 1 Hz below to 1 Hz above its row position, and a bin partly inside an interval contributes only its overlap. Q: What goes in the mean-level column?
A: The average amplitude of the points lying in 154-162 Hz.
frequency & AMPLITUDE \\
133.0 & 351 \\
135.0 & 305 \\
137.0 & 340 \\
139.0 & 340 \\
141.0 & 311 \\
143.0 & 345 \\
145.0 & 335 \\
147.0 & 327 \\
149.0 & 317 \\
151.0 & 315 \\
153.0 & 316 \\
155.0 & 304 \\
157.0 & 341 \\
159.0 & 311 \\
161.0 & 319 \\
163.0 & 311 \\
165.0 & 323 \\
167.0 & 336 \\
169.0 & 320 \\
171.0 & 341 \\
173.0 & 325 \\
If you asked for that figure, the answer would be 319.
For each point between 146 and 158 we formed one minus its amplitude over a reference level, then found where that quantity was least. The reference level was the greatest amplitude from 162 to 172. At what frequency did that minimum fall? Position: 157.0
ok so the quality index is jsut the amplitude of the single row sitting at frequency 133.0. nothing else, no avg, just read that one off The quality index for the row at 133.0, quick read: 351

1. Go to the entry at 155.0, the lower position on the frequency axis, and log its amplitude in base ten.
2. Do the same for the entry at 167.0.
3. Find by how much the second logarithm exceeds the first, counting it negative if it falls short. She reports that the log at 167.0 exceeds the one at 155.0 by 0.043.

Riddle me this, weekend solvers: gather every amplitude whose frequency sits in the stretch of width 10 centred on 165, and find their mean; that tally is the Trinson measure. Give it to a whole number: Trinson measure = 322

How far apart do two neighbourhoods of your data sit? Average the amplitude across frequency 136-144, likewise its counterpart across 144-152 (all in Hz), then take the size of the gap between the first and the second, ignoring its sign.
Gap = 10.5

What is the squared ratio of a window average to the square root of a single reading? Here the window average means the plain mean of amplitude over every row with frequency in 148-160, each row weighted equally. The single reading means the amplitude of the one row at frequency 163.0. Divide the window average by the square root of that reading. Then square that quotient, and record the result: 324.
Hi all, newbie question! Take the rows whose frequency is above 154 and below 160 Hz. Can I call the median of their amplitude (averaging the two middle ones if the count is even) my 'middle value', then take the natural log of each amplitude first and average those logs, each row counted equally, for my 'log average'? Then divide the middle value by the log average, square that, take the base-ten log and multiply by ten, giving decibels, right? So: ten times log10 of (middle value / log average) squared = 34.6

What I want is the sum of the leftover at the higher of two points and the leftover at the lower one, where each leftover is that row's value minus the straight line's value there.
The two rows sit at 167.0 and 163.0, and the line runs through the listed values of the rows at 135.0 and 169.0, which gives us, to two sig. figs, 11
